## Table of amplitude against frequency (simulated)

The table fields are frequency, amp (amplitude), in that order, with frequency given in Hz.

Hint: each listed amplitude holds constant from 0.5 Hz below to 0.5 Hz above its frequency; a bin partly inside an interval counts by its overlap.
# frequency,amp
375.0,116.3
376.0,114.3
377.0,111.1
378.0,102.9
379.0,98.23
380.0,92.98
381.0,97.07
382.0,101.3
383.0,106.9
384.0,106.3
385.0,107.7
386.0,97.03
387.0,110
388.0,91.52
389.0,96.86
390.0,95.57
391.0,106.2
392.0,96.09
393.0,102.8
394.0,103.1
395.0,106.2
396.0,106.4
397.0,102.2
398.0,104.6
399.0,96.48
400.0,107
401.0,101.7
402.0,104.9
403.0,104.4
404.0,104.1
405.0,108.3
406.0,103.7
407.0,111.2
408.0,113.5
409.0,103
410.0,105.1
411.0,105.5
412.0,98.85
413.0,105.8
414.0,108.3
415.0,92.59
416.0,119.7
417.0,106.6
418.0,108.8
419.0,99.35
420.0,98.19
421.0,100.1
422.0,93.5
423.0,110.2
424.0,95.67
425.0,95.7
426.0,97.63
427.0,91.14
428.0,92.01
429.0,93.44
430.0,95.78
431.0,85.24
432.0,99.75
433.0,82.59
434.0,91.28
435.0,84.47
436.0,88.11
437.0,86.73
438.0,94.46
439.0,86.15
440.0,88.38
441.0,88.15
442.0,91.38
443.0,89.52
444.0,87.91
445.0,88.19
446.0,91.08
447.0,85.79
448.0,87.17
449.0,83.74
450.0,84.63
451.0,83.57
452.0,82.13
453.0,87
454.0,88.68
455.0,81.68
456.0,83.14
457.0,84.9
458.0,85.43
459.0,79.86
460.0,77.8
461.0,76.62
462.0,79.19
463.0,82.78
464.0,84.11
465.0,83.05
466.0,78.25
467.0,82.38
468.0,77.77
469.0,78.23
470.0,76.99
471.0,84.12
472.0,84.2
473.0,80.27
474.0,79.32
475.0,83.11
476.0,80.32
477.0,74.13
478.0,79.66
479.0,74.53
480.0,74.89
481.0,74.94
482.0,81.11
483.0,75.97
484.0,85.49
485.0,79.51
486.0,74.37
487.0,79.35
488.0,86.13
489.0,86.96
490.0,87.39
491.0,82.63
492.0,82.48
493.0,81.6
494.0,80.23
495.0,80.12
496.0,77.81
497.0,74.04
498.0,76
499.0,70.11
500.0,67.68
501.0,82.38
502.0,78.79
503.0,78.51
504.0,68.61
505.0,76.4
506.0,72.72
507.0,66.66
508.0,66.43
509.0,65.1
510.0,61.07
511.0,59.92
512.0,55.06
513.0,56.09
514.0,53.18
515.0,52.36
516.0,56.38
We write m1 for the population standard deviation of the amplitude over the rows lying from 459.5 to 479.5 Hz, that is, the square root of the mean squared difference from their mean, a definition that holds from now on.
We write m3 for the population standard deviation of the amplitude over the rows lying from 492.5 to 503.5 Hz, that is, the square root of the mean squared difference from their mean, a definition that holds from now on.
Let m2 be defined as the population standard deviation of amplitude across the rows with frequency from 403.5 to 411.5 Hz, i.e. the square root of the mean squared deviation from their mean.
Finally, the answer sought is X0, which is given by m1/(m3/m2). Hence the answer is 2.4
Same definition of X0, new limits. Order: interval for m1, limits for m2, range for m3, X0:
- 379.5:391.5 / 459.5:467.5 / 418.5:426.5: 3.4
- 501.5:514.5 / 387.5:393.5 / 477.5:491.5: 8.8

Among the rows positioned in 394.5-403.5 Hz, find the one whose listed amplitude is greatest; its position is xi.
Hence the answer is 400.0 Hz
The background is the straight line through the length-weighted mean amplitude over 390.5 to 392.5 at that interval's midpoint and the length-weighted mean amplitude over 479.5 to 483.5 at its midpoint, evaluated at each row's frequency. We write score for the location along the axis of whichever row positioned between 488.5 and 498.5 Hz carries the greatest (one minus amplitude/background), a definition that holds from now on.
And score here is 497.0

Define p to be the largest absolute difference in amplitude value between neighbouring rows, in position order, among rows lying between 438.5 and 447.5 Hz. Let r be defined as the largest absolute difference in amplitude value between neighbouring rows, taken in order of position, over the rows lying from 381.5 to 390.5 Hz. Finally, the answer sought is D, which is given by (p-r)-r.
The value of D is -32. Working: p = 5.3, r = 18.5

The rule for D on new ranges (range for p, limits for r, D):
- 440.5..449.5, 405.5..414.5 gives -16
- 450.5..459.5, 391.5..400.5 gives -14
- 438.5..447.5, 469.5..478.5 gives -9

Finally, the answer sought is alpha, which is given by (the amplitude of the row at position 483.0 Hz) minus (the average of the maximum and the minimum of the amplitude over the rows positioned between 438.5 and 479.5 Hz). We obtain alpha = -7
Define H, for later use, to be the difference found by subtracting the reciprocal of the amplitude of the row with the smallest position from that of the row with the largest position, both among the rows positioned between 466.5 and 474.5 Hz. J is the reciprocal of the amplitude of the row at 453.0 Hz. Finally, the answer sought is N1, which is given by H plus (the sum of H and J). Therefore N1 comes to 0.0124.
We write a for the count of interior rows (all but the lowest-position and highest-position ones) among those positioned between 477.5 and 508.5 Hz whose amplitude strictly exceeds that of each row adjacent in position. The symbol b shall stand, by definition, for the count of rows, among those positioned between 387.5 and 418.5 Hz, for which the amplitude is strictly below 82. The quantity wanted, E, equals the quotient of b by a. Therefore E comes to 0.0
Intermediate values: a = 6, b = 0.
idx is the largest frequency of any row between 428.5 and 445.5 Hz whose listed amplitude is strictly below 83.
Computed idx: 433.0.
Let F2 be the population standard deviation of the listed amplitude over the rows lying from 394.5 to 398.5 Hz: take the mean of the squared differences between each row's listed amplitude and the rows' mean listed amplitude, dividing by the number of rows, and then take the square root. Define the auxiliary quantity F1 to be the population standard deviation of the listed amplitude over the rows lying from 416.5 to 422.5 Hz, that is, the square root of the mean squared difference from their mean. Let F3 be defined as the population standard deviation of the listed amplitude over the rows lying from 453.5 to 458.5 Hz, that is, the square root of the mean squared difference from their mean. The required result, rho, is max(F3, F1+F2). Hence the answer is 6.8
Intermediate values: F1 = 5.2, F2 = 1.7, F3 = 2.4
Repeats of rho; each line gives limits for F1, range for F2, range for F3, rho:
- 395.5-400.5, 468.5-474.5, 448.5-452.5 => 6.6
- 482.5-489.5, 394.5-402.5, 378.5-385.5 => 8.0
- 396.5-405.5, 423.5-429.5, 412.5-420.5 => 7.7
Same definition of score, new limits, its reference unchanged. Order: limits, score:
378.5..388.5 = 380.0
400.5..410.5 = 401.0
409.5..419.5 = 415.0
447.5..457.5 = 452.0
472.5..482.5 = 477.0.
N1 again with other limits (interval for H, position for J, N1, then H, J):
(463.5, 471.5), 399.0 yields 0.0104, 0.0000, 0.0104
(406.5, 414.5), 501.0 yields 0.0126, 0.0002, 0.0121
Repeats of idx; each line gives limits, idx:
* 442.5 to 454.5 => 452.0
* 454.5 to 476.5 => 476.0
